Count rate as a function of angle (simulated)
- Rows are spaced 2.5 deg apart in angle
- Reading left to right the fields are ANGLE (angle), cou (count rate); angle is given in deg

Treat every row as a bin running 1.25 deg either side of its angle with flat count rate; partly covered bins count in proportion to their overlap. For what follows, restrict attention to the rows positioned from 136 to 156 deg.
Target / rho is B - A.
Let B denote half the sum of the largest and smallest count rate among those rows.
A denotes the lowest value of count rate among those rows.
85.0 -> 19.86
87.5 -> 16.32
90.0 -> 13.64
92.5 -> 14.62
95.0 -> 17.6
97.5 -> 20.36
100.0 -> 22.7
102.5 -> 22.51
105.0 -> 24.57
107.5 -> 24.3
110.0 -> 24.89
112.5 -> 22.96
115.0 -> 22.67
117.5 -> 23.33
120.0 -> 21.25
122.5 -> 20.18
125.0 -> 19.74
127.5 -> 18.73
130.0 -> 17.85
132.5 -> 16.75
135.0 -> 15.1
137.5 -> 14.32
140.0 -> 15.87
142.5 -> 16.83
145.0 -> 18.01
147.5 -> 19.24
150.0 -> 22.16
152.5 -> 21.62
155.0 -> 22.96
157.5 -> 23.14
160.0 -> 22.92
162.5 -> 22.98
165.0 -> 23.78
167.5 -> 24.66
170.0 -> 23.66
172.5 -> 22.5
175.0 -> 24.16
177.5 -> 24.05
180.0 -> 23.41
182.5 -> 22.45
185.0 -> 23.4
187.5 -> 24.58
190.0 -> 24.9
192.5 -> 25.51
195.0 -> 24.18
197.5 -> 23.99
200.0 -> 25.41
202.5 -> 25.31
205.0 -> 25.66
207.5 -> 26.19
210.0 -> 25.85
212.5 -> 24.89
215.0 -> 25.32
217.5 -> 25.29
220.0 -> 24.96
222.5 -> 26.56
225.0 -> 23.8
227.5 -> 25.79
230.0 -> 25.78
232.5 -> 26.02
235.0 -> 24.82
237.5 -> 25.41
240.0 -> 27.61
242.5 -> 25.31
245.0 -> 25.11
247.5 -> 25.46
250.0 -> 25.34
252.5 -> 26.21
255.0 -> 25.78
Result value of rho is 4.3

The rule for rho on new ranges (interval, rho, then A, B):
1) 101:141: 5.3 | 14.32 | 19.6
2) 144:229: 4.3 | 18.01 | 22.3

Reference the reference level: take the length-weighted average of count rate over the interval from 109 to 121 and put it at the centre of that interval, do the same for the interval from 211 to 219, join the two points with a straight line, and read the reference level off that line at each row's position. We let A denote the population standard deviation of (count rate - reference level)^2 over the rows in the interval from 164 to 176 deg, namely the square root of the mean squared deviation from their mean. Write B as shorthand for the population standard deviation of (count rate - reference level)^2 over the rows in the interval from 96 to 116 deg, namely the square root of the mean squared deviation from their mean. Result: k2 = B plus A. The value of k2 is 3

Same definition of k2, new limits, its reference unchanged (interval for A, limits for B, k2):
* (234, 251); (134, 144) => 15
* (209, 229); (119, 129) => 7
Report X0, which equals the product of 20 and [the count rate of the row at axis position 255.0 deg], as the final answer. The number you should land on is 516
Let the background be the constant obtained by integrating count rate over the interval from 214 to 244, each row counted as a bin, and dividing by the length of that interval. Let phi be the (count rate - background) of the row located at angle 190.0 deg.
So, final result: -0.7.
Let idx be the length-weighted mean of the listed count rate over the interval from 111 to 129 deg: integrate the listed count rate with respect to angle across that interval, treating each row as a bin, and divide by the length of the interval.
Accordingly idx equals 21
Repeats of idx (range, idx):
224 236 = 25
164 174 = 24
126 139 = 17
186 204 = 25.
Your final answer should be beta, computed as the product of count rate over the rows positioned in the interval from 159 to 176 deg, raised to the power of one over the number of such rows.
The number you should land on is 23.5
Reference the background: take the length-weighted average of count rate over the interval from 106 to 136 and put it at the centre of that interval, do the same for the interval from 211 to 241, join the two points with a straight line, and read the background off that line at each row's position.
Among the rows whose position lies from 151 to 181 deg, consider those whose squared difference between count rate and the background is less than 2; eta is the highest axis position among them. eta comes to 180.0 deg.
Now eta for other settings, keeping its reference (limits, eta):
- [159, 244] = 242.5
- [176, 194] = 190.0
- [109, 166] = 165.0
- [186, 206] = 205.0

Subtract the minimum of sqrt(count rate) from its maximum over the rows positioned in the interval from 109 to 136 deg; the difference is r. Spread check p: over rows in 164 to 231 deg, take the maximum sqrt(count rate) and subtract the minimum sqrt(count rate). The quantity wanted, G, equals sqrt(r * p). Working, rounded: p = 0.4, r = 1.10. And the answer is 0.68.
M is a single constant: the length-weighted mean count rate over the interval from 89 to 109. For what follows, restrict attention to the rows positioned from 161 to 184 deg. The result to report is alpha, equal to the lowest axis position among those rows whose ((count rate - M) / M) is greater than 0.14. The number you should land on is 165.0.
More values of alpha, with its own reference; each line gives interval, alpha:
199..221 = 200.0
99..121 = 105.0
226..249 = 227.5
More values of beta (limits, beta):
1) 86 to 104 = 17.9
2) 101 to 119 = 23.6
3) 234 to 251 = 25.6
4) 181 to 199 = 24.1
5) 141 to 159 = 20.4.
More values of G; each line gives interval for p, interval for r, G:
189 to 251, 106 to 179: 0.67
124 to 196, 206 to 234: 0.59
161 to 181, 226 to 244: 0.25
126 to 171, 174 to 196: 0.61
